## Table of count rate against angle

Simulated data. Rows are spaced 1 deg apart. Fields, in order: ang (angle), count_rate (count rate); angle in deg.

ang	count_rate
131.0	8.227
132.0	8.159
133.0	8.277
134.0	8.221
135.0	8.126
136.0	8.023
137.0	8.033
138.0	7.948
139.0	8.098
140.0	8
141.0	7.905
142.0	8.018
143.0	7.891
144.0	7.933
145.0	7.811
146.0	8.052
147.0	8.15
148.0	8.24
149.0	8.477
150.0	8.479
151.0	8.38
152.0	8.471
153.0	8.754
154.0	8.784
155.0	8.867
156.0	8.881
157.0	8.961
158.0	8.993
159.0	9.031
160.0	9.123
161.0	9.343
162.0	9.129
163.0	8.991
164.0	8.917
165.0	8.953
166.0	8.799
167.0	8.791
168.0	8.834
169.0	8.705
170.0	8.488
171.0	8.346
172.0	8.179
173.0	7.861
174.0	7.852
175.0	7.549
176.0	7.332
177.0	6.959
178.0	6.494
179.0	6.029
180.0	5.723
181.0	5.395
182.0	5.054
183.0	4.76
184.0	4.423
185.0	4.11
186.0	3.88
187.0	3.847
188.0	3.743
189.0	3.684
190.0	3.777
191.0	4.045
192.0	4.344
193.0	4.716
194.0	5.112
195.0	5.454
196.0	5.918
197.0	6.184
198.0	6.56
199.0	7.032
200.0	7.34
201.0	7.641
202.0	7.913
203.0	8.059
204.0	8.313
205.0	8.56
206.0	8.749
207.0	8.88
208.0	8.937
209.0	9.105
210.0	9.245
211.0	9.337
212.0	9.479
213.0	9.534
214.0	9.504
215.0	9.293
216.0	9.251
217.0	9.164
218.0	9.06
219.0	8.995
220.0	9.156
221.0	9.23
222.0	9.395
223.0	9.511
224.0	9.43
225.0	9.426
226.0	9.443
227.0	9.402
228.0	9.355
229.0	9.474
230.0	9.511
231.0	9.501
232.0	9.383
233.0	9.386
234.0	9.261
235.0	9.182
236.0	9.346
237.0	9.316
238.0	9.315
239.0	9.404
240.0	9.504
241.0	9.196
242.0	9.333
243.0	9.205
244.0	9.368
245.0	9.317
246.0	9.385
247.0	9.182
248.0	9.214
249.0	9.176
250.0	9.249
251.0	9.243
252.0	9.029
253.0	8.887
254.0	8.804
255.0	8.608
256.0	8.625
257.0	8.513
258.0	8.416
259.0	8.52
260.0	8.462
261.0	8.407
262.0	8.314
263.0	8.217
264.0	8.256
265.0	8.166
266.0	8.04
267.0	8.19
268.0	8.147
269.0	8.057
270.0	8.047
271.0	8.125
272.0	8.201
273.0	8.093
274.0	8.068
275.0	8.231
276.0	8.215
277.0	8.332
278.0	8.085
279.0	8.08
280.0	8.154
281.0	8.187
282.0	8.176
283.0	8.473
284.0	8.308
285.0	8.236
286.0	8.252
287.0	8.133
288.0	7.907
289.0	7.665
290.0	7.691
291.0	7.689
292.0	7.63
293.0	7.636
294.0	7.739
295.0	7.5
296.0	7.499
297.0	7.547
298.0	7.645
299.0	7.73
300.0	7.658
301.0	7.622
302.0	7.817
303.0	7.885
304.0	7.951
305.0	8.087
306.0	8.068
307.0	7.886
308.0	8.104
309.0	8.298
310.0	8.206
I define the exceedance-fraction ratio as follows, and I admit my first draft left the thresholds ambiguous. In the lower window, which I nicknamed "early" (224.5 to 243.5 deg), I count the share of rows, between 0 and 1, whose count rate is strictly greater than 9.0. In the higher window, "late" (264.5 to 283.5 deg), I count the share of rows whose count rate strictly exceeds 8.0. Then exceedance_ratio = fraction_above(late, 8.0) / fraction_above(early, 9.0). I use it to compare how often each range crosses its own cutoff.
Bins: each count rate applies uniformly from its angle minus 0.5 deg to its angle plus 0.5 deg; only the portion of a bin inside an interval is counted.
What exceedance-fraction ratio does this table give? 1.0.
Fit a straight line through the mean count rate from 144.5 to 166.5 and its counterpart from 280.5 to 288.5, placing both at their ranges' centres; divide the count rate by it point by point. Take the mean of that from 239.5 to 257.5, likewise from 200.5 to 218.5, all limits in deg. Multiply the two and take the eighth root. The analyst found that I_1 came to 1.02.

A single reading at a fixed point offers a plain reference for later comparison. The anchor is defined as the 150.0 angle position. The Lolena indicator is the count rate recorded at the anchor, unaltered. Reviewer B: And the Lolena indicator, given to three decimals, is 8.479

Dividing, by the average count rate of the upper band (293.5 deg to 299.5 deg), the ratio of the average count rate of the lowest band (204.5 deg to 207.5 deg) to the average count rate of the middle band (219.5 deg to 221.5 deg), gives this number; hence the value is 0.125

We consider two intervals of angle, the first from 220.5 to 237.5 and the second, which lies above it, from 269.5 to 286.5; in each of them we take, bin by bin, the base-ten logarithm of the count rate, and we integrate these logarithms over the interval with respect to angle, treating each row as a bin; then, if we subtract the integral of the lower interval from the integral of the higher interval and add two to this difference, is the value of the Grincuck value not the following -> 1.00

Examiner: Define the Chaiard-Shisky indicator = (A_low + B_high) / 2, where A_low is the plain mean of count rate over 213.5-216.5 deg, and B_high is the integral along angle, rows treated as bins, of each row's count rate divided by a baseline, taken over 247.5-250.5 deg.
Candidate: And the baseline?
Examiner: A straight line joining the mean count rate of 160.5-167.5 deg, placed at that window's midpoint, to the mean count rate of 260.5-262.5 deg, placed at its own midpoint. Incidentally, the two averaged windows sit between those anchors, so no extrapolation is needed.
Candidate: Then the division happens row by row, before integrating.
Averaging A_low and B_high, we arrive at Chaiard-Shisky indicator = 6.31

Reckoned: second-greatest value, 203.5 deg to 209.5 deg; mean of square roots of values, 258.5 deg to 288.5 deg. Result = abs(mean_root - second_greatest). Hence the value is 6.1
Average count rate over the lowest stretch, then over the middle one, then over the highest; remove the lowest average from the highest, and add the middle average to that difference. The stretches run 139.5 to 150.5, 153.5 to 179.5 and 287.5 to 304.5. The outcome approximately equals 8.0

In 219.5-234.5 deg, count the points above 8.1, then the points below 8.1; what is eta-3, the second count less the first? -15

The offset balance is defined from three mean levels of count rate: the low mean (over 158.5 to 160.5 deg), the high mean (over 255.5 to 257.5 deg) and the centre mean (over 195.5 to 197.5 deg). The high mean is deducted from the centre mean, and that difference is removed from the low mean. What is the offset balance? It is 11.6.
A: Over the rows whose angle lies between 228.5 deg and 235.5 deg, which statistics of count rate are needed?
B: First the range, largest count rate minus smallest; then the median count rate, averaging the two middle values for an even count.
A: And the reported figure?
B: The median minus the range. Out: 9.1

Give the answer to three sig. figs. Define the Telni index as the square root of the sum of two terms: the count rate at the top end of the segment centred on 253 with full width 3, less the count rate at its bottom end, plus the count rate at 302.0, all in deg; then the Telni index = 2.76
